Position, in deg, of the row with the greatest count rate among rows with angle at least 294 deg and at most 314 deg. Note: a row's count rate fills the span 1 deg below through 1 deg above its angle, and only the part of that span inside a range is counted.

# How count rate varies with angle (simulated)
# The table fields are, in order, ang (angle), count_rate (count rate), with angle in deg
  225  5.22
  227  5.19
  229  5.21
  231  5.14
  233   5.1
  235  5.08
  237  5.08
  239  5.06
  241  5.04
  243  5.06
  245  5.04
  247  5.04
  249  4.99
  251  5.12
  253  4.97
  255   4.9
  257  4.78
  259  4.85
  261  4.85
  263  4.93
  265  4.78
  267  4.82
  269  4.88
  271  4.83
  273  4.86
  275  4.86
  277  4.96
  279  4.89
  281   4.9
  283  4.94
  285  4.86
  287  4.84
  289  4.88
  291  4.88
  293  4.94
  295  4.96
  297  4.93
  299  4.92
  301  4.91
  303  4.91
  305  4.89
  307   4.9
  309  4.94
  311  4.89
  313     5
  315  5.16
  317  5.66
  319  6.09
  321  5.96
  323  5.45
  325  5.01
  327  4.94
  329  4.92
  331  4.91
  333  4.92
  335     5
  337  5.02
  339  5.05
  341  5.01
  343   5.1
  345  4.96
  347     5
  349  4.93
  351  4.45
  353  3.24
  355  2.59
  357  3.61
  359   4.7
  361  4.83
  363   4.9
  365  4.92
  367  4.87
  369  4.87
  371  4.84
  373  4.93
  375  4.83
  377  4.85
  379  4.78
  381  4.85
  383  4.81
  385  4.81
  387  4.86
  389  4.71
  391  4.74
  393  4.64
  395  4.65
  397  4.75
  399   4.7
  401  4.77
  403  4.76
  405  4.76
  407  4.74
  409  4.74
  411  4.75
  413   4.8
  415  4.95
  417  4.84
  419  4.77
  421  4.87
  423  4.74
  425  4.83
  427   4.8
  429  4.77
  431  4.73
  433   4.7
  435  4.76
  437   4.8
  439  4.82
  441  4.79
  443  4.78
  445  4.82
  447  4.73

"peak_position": 313 deg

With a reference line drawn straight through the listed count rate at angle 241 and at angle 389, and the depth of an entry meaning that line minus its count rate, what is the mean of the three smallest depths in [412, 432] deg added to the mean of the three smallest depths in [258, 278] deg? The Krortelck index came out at -0.19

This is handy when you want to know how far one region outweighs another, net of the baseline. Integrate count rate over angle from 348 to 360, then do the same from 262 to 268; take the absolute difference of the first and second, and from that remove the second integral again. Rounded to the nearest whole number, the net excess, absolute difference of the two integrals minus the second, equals -11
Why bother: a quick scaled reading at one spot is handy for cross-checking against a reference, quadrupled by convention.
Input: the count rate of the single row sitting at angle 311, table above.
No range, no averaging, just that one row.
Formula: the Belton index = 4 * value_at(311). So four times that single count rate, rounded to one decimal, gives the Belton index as 19.6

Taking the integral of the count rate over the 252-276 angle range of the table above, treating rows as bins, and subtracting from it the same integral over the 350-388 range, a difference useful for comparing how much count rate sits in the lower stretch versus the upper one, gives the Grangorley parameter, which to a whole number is -56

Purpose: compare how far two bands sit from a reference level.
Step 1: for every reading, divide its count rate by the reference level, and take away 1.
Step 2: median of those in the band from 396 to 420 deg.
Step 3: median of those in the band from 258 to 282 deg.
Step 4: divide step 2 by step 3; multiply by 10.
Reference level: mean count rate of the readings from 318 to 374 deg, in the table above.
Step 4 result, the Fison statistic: -16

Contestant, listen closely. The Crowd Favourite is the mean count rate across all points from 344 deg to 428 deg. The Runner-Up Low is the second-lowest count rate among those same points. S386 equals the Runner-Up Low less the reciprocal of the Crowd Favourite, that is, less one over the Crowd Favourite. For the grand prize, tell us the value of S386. 3.0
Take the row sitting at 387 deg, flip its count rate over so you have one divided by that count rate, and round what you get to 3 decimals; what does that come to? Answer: 0.206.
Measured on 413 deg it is 0.208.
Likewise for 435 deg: 0.210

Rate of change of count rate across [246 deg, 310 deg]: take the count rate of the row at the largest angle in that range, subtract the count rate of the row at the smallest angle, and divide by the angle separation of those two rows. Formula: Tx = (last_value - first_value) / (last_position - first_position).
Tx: -0.0016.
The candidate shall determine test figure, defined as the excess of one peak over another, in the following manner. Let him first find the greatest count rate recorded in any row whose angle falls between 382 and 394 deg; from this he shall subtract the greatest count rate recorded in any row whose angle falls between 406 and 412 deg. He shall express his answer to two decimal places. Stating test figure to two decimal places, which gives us 0.11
